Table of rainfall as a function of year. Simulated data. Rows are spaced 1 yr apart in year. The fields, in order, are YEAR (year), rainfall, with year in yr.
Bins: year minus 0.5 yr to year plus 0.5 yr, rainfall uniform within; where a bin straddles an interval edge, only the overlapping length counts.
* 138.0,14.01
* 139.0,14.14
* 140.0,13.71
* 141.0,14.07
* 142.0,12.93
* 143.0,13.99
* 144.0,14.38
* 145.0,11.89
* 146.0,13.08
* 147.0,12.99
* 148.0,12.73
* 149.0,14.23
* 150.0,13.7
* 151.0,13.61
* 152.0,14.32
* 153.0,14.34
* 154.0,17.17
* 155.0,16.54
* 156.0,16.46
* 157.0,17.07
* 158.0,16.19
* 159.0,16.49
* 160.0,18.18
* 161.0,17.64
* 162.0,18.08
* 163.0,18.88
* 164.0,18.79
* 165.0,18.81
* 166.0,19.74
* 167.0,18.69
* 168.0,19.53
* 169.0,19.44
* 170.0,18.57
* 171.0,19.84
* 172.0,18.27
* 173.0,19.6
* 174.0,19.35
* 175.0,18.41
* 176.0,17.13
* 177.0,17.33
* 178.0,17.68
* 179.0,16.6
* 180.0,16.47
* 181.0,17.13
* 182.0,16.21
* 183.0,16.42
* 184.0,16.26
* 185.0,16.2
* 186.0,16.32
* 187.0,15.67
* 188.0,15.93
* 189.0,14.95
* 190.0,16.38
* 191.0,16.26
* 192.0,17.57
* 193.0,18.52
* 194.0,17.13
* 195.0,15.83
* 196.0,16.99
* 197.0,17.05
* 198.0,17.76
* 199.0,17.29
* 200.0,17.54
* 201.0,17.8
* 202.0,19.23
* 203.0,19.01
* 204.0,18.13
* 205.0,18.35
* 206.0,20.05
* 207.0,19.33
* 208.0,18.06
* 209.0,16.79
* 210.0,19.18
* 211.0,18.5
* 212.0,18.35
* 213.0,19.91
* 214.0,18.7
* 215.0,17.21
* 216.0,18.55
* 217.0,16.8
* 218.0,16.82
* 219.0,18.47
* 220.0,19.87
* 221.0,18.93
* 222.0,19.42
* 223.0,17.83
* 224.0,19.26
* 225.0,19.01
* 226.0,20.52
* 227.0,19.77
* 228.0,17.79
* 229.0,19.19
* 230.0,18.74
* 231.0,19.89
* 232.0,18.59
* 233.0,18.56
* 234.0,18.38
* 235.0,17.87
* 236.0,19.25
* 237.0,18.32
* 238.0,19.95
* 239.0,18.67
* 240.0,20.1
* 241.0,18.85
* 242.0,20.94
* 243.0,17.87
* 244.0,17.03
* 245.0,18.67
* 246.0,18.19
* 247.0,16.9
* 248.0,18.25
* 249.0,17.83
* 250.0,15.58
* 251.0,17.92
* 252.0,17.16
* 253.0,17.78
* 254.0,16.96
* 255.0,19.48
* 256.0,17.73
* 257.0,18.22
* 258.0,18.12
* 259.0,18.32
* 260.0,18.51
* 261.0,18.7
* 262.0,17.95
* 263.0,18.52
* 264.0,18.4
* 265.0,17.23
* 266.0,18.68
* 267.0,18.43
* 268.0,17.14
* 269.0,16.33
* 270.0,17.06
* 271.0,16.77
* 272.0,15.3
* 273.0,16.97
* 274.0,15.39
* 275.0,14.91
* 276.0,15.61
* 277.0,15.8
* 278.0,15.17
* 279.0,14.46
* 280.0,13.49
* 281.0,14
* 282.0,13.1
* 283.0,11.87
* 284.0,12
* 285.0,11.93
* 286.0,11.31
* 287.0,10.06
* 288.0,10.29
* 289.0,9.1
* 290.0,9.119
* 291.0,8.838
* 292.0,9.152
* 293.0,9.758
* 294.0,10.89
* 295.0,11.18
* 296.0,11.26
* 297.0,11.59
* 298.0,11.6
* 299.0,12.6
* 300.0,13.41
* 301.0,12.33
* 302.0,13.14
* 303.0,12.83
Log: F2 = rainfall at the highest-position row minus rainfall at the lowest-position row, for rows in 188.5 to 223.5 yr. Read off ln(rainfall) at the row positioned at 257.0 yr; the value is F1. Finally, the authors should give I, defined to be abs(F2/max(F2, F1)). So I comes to 1.0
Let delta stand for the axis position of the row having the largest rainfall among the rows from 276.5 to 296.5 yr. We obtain 277.0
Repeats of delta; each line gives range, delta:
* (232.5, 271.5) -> 242.0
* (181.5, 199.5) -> 193.0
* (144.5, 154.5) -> 154.0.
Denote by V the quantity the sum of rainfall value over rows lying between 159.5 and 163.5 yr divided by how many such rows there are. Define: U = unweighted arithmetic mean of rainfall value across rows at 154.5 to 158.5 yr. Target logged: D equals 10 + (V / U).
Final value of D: 11.1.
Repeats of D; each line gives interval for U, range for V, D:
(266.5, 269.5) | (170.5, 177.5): 11.1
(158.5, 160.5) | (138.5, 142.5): 10.8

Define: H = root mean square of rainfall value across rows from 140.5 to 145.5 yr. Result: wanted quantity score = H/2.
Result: 6.7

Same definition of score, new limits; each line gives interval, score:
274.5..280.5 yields 7.5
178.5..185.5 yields 8.2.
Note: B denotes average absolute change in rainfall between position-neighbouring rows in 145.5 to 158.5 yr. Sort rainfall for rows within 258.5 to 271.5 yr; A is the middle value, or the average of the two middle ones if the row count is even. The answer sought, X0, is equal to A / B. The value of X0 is 26.7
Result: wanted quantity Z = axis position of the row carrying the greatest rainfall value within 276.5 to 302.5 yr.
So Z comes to 277.0 yr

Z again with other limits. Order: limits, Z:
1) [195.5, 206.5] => 206.0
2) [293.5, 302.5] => 300.0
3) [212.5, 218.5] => 213.0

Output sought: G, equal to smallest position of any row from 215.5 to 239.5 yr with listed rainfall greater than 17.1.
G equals 216.0 yr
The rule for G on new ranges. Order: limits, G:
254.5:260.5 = 255.0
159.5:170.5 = 160.0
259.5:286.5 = 260.0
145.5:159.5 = 154.0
